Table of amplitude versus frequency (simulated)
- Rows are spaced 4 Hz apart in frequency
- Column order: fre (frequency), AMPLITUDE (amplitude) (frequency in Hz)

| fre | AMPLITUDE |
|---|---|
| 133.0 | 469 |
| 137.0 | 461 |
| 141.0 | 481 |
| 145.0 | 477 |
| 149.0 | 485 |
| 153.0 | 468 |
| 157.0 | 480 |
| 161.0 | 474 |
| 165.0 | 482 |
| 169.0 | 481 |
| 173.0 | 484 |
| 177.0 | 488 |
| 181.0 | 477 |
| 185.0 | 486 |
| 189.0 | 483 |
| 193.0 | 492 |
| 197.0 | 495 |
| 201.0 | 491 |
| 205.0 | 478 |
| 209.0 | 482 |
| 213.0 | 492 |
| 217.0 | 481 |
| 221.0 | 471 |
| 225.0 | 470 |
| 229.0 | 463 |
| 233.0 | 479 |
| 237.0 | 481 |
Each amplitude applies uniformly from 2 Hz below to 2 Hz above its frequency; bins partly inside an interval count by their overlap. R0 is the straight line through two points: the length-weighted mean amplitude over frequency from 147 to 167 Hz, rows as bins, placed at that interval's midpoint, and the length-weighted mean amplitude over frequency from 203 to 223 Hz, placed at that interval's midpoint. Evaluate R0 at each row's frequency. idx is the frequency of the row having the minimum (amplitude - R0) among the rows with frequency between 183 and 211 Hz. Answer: 205.0 Hz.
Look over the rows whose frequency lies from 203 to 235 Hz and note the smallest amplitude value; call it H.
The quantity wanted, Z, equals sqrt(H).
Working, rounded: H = 463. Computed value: 21.5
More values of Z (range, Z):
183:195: 22.0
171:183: 21.8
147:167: 21.6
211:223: 21.7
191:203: 22.2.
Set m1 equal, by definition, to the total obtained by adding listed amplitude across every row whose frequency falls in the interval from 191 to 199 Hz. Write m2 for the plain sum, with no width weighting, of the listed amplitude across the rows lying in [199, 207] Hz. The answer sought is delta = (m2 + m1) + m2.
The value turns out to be 2925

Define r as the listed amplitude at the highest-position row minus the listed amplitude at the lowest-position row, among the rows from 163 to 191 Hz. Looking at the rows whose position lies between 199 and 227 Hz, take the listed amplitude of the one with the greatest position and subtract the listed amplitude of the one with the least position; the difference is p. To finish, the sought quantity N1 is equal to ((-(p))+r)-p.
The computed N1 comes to 43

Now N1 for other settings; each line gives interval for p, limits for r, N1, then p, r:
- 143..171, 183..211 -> -12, 4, -4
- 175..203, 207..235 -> -9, 3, -3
